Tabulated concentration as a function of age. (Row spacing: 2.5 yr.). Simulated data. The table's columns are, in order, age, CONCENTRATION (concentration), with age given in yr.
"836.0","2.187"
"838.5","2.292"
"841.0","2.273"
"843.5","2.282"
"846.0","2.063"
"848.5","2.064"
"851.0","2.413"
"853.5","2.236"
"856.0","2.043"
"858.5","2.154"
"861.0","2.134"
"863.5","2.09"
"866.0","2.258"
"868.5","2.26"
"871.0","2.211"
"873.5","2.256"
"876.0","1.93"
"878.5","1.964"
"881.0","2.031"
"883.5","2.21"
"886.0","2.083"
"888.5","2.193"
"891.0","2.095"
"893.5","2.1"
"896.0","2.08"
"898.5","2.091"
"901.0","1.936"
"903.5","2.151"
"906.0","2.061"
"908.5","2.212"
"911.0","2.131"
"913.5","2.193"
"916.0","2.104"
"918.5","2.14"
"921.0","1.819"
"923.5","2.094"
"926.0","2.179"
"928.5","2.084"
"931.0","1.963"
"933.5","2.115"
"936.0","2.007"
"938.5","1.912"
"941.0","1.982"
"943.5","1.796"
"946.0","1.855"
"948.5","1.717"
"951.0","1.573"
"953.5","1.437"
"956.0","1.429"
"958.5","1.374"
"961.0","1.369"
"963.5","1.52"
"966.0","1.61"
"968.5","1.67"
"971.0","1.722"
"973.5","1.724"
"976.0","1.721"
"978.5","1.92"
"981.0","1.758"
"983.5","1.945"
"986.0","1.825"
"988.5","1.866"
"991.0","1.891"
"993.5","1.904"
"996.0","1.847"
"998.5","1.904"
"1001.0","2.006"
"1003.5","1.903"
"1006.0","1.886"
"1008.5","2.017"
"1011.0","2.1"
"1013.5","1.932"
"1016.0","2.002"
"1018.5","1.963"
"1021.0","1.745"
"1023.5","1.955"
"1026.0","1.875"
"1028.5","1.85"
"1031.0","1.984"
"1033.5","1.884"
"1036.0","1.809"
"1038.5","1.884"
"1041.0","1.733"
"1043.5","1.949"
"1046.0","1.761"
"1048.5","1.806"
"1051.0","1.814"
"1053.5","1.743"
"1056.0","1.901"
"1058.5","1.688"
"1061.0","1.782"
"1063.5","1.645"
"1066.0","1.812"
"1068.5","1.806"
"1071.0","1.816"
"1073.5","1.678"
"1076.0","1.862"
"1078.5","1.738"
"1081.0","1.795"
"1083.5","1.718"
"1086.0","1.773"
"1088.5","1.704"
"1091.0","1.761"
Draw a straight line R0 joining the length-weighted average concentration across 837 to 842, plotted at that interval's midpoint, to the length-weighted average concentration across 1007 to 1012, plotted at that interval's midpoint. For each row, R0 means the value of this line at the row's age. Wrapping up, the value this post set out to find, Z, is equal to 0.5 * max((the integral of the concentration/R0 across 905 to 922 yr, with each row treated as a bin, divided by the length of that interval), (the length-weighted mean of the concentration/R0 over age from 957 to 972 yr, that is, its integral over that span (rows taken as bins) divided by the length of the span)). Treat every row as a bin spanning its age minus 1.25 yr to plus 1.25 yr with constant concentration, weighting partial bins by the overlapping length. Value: 0.482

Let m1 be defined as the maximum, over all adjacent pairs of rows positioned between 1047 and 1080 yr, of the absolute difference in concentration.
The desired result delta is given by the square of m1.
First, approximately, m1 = 0.21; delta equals 0.045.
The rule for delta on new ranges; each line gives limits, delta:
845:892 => 0.122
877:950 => 0.103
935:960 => 0.035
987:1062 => 0.048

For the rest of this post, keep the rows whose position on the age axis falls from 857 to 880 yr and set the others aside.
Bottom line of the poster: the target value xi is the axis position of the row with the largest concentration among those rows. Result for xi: 868.5 yr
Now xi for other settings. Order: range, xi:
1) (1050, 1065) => 1056.0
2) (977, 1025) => 1011.0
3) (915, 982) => 926.0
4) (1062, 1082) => 1076.0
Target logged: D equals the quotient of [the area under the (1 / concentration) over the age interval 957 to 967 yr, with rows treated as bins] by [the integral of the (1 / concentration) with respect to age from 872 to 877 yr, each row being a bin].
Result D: 2.9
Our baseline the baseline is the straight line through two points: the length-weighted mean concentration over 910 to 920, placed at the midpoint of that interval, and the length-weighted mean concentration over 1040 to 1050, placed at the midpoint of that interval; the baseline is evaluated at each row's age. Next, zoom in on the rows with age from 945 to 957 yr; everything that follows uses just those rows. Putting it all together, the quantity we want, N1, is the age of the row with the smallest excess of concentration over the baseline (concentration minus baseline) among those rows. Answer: 956.0 yr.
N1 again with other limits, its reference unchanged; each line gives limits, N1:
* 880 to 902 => 901.0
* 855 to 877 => 876.0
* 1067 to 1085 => 1073.5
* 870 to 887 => 876.0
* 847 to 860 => 856.0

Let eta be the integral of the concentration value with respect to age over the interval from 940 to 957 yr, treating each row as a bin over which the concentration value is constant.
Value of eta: 29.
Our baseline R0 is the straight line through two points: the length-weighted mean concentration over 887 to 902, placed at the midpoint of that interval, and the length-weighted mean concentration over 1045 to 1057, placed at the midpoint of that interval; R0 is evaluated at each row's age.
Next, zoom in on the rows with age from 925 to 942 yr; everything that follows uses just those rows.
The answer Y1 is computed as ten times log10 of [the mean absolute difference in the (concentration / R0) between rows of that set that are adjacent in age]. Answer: -12.8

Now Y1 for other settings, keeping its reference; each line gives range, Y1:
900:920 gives -13.0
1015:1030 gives -12.2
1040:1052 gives -11.9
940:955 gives -11.8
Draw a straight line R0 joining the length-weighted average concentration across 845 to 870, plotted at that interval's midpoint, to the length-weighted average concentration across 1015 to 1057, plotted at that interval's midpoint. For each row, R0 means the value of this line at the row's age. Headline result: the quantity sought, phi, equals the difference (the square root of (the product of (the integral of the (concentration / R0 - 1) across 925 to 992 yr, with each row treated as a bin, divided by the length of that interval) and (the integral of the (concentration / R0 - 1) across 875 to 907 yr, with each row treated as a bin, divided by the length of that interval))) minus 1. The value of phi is -0.953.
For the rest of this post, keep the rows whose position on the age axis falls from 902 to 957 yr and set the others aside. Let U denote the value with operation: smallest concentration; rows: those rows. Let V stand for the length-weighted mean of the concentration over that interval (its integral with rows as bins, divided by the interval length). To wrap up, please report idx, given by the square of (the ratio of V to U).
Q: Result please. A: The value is 1.87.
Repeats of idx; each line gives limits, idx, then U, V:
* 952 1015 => 1.67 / 1.369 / 1.77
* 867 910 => 1.20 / 1.93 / 2.11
